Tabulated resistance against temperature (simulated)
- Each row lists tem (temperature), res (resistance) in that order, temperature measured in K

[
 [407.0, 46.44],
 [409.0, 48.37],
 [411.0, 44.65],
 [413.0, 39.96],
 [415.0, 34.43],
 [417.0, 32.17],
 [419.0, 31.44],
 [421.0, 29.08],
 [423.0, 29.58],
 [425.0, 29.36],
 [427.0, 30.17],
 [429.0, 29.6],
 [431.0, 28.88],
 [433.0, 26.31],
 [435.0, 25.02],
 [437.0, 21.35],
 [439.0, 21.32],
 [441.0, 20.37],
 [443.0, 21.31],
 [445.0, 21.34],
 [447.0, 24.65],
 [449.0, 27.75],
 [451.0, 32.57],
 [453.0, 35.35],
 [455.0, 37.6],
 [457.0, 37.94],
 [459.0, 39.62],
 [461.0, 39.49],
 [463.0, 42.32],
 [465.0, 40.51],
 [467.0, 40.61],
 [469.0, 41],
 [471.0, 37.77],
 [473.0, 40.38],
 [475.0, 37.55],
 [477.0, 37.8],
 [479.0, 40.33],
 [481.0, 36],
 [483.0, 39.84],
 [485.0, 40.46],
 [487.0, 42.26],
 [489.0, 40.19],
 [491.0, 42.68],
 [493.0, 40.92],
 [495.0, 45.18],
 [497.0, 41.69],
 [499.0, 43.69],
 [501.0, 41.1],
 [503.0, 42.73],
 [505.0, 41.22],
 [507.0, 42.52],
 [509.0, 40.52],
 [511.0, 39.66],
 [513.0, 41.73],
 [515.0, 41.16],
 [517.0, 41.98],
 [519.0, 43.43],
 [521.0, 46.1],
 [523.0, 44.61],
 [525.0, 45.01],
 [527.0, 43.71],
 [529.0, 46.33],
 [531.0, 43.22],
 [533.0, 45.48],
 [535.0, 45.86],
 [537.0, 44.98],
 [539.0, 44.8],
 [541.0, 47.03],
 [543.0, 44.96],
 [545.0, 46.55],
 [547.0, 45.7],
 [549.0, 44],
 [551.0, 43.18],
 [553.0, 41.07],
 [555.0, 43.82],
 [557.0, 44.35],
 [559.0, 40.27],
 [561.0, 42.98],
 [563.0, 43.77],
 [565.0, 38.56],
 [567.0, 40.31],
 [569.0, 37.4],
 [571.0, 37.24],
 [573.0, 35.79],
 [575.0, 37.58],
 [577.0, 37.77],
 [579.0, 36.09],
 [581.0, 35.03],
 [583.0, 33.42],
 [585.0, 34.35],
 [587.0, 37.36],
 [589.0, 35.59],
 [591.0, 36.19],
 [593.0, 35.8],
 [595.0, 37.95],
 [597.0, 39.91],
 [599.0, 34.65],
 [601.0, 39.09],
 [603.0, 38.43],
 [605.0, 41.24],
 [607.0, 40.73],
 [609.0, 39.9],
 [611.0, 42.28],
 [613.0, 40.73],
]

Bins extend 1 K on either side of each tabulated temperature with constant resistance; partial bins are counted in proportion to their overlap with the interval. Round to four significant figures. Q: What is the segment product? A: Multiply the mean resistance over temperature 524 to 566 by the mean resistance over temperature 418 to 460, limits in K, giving 1261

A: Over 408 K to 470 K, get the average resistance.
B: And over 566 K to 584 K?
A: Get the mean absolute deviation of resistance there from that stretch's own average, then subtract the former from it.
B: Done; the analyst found -31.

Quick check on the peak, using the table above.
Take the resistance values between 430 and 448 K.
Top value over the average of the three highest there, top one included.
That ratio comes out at 1.08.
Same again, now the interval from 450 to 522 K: 1.02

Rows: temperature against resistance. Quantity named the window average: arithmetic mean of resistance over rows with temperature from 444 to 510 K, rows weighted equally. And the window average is 39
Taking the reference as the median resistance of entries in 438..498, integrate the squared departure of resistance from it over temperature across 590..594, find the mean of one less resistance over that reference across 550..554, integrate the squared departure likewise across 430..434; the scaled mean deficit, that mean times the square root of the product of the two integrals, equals -11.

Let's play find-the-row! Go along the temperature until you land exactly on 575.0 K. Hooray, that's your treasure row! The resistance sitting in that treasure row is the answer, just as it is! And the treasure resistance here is 37.58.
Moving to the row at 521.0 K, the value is 46.1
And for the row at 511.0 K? 39.66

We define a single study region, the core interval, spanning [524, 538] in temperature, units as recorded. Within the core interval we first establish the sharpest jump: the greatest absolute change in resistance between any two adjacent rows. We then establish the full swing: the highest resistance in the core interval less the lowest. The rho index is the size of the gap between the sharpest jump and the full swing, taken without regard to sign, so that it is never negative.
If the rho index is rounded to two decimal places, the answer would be 0.00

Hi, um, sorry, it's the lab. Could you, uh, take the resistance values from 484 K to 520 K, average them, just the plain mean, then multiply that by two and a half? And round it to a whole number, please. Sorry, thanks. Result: 105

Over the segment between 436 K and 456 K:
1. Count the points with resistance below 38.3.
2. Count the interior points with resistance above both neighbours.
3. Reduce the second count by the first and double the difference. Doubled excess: -20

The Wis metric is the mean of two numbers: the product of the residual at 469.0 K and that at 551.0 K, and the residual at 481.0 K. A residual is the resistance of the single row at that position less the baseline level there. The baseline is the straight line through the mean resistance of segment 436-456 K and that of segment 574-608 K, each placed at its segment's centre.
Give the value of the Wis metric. 62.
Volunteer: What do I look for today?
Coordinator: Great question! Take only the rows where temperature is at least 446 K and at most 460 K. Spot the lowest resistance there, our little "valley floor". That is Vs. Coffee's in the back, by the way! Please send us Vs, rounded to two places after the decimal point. 24.65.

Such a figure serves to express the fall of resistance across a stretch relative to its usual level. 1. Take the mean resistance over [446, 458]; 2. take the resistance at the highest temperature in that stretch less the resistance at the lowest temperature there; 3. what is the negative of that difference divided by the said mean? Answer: -0.41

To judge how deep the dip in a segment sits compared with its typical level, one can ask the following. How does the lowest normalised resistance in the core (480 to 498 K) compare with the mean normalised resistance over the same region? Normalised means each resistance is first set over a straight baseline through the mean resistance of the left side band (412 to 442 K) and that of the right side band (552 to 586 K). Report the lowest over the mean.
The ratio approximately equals 0.893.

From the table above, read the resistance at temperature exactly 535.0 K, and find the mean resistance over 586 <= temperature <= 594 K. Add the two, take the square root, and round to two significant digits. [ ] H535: 9.1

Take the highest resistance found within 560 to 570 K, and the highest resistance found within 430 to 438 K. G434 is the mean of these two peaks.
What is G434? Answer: 36.3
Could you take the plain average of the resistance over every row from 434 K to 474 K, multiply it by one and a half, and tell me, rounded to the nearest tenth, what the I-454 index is 48.6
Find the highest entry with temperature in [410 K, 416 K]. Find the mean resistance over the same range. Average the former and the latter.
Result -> 42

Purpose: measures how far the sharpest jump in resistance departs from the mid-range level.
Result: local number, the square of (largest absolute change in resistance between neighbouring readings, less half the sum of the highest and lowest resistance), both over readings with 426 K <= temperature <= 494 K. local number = 713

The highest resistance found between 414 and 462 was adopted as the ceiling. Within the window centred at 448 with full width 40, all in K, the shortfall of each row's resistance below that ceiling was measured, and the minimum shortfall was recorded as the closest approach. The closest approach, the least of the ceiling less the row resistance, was -3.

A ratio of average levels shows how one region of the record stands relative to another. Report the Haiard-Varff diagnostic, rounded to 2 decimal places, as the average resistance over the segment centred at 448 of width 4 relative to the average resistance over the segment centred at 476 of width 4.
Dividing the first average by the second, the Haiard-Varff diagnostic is 0.70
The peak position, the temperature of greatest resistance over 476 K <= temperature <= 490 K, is 487.0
